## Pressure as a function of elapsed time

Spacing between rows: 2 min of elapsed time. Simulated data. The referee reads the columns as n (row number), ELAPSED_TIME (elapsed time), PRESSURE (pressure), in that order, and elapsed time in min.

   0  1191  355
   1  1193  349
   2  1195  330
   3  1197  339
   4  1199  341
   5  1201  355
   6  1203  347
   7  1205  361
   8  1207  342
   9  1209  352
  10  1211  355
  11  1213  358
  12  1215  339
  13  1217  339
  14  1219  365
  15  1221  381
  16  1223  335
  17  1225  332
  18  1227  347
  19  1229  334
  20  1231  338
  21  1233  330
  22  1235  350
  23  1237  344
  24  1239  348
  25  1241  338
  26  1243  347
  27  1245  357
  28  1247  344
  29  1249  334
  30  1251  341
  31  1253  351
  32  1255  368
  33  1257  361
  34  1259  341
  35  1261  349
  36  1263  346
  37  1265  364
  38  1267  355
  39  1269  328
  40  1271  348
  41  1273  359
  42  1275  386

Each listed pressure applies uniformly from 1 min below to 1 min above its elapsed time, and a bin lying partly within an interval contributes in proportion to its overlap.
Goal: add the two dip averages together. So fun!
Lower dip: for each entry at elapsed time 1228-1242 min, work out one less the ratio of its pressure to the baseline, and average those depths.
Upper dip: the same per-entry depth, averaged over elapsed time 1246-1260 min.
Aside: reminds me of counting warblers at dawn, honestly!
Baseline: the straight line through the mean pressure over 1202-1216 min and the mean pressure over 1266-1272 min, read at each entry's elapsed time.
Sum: 0.012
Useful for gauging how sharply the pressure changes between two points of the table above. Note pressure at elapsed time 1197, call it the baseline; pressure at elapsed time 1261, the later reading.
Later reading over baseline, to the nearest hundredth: 1.03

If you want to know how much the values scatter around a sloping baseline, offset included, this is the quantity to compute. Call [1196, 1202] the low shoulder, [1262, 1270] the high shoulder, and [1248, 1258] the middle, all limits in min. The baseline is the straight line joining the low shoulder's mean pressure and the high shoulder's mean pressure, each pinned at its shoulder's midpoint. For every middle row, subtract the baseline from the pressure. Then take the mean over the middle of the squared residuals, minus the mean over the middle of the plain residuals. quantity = 161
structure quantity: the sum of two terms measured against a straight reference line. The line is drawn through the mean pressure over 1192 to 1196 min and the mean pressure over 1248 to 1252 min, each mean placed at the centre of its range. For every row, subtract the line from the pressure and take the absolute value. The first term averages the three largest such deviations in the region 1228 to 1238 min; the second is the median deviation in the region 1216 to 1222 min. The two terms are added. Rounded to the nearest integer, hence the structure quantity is 35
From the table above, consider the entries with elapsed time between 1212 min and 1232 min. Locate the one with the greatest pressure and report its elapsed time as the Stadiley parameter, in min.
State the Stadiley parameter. 1221 min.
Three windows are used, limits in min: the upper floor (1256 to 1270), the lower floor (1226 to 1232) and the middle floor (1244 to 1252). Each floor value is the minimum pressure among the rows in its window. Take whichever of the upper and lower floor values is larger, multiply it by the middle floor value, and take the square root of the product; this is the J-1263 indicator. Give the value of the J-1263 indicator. 334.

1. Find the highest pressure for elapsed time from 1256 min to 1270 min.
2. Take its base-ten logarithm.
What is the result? 2.56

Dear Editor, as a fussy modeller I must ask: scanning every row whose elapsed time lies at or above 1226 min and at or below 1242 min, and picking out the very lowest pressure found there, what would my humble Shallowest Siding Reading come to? 330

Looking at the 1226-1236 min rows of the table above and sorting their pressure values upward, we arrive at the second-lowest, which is 334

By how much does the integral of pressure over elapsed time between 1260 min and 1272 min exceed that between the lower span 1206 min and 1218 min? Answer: 10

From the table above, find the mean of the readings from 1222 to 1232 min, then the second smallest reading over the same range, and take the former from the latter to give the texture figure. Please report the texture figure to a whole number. -3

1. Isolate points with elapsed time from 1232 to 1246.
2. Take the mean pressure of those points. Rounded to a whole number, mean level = 345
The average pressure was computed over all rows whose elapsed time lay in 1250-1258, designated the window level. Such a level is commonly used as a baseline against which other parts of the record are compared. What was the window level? 355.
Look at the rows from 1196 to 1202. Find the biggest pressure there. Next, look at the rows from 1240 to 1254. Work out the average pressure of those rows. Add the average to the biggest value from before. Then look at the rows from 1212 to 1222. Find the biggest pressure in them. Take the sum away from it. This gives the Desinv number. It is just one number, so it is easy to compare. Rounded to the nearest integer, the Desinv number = -319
